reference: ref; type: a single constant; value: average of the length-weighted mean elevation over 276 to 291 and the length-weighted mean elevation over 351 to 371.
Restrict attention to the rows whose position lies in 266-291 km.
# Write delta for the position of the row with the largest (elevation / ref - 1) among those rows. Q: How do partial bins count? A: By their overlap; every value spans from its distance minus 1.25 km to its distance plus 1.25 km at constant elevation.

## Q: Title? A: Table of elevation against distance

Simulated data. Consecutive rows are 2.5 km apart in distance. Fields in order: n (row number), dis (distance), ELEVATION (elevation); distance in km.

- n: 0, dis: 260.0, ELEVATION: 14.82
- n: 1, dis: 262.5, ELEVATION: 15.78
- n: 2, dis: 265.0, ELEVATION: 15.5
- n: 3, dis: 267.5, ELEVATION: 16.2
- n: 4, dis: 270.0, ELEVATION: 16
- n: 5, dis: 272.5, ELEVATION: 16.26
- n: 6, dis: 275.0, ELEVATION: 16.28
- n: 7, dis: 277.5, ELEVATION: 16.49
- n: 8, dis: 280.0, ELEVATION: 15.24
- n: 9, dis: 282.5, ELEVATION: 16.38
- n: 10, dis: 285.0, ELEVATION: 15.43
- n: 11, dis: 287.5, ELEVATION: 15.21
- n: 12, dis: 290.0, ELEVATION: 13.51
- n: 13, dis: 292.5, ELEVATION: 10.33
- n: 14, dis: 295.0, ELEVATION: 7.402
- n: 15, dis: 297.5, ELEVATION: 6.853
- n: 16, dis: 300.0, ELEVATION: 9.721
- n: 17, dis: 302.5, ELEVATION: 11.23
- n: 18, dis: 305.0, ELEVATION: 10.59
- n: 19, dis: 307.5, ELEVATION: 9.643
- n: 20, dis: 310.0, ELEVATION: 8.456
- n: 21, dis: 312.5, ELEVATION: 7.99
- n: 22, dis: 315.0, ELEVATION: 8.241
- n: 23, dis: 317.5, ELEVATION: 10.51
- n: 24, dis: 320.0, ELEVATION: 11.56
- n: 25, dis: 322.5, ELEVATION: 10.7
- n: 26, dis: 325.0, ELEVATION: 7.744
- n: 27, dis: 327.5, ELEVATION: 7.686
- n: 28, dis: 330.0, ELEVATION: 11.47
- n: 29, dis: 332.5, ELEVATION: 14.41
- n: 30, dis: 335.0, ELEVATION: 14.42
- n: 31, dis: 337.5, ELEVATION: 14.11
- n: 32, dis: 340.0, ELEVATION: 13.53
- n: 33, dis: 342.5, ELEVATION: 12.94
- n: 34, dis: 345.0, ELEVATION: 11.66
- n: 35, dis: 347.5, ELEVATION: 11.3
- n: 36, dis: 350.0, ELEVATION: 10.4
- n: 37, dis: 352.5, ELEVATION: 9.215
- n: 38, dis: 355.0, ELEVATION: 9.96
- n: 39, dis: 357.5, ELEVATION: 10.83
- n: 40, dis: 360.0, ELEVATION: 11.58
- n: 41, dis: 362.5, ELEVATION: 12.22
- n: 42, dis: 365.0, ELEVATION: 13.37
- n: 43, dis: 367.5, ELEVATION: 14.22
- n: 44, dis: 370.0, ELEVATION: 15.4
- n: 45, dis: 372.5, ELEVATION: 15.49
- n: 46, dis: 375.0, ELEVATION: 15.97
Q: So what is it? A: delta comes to 277.5 km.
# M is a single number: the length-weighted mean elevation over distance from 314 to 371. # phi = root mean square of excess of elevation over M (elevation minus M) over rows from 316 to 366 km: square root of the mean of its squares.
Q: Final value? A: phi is 1.9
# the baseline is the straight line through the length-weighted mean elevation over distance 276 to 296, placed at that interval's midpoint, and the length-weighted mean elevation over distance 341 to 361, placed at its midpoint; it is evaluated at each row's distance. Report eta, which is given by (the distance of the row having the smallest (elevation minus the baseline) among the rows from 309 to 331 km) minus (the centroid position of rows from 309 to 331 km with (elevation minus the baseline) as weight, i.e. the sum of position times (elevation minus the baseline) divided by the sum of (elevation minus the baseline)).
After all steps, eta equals -5.9 km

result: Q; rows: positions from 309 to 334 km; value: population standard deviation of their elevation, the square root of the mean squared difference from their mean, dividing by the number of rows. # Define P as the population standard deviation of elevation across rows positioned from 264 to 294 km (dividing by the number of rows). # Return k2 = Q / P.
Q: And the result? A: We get 1.3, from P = 1.7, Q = 2.1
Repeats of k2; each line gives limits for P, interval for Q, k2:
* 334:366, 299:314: 0.7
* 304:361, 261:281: 0.2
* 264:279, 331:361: 5.5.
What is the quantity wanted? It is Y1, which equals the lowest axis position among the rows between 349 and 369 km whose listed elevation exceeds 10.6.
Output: 357.5 km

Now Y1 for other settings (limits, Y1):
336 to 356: 337.5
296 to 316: 302.5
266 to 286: 267.5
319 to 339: 320.0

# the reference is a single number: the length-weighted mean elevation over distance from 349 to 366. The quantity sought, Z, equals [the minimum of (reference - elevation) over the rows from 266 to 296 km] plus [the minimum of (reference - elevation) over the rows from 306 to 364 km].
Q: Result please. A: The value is -8.8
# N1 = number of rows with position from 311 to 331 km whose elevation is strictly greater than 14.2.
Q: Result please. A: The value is 0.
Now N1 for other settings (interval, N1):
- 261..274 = 5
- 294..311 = 0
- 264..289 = 10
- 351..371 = 2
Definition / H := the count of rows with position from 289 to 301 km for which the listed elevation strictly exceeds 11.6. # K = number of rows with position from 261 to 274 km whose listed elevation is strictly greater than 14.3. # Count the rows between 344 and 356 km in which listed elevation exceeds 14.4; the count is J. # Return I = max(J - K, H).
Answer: 1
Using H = 1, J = 0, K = 5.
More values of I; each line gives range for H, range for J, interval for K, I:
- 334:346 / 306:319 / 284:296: 5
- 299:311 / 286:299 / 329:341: 0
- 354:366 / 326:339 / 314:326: 2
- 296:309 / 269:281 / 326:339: 3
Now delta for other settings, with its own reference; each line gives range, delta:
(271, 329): 277.5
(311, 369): 335.0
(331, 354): 335.0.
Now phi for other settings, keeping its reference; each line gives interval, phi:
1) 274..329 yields 3.2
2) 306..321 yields 2.6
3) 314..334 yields 2.5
